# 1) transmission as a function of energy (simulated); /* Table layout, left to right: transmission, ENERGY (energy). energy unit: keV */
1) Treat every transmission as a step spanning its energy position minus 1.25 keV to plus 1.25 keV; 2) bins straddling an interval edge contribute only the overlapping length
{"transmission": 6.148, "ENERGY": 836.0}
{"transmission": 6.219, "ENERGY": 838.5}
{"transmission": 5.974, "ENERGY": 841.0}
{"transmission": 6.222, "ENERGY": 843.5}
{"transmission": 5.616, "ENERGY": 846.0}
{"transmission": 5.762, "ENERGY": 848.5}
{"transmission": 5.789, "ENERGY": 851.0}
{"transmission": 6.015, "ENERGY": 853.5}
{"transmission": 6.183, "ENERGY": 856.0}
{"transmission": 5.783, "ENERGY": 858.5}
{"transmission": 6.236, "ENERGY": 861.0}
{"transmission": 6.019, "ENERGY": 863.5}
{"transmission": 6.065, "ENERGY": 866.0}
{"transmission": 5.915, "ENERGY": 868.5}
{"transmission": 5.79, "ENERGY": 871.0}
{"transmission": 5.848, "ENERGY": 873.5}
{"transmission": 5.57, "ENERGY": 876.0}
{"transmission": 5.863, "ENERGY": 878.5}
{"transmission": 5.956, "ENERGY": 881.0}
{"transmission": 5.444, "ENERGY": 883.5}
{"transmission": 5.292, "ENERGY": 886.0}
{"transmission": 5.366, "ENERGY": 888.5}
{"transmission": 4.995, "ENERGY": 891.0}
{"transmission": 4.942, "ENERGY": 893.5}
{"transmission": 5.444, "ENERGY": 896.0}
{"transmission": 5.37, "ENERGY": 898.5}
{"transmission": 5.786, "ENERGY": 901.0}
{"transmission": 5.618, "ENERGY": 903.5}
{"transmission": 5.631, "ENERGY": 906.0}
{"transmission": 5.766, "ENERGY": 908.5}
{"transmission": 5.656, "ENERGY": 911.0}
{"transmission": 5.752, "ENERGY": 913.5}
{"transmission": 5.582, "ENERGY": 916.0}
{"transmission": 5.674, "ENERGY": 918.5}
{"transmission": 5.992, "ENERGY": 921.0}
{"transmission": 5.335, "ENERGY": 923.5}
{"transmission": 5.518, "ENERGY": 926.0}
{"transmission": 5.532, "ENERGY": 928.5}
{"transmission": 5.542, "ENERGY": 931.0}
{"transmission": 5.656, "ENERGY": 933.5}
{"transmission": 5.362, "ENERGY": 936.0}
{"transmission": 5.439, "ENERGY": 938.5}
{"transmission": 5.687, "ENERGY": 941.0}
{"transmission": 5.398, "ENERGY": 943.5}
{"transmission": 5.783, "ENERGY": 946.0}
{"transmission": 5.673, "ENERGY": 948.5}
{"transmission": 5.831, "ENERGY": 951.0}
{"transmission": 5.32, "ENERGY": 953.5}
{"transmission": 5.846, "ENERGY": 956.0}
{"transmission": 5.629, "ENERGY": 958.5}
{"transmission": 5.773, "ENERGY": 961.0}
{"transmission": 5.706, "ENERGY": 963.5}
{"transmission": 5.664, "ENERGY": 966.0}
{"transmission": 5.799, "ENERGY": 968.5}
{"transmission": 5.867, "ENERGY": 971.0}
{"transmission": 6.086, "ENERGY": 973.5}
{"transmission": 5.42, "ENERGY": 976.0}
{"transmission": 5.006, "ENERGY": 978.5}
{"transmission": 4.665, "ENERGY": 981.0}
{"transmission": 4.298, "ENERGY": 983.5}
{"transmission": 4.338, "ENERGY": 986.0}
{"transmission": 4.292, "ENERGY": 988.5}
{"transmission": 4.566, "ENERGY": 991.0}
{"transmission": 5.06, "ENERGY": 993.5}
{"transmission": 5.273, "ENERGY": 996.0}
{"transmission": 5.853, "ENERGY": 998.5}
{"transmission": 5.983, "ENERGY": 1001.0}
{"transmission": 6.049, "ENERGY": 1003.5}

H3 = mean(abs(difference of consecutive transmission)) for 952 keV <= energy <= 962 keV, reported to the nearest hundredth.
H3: 0.30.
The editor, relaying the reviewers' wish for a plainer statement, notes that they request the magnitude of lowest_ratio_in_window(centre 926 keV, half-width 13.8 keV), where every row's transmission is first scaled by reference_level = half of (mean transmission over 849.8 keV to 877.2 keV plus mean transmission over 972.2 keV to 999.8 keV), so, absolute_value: 0.98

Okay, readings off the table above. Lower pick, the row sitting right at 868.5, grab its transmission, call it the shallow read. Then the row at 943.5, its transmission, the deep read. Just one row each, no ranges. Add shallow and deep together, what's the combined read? 11.3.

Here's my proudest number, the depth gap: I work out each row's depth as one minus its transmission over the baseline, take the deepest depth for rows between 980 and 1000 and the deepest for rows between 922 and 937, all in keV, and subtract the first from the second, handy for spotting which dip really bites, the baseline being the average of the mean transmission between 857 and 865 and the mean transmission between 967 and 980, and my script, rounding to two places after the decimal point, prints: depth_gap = -0.18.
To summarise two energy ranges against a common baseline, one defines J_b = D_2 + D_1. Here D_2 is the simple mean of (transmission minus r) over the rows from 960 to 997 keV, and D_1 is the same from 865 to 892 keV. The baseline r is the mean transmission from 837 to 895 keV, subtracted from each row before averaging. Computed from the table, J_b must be -0.7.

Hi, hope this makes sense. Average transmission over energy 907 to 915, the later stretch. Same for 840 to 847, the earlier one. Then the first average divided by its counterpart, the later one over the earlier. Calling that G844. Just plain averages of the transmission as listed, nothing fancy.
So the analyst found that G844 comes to 0.96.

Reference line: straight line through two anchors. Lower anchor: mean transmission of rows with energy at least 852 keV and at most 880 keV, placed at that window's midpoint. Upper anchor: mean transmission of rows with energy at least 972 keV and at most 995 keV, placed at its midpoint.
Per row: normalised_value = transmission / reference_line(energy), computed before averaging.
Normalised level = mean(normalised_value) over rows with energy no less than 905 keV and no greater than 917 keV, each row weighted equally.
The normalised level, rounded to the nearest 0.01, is 1.03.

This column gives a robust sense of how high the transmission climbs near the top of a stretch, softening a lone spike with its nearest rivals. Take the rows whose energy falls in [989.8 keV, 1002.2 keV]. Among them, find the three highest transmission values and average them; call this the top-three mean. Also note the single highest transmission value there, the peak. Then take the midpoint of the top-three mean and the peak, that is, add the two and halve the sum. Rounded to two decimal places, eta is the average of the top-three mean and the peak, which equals 5.84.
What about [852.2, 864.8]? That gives 6.19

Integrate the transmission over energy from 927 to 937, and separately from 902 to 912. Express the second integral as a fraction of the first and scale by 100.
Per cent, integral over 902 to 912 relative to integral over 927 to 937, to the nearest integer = 103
